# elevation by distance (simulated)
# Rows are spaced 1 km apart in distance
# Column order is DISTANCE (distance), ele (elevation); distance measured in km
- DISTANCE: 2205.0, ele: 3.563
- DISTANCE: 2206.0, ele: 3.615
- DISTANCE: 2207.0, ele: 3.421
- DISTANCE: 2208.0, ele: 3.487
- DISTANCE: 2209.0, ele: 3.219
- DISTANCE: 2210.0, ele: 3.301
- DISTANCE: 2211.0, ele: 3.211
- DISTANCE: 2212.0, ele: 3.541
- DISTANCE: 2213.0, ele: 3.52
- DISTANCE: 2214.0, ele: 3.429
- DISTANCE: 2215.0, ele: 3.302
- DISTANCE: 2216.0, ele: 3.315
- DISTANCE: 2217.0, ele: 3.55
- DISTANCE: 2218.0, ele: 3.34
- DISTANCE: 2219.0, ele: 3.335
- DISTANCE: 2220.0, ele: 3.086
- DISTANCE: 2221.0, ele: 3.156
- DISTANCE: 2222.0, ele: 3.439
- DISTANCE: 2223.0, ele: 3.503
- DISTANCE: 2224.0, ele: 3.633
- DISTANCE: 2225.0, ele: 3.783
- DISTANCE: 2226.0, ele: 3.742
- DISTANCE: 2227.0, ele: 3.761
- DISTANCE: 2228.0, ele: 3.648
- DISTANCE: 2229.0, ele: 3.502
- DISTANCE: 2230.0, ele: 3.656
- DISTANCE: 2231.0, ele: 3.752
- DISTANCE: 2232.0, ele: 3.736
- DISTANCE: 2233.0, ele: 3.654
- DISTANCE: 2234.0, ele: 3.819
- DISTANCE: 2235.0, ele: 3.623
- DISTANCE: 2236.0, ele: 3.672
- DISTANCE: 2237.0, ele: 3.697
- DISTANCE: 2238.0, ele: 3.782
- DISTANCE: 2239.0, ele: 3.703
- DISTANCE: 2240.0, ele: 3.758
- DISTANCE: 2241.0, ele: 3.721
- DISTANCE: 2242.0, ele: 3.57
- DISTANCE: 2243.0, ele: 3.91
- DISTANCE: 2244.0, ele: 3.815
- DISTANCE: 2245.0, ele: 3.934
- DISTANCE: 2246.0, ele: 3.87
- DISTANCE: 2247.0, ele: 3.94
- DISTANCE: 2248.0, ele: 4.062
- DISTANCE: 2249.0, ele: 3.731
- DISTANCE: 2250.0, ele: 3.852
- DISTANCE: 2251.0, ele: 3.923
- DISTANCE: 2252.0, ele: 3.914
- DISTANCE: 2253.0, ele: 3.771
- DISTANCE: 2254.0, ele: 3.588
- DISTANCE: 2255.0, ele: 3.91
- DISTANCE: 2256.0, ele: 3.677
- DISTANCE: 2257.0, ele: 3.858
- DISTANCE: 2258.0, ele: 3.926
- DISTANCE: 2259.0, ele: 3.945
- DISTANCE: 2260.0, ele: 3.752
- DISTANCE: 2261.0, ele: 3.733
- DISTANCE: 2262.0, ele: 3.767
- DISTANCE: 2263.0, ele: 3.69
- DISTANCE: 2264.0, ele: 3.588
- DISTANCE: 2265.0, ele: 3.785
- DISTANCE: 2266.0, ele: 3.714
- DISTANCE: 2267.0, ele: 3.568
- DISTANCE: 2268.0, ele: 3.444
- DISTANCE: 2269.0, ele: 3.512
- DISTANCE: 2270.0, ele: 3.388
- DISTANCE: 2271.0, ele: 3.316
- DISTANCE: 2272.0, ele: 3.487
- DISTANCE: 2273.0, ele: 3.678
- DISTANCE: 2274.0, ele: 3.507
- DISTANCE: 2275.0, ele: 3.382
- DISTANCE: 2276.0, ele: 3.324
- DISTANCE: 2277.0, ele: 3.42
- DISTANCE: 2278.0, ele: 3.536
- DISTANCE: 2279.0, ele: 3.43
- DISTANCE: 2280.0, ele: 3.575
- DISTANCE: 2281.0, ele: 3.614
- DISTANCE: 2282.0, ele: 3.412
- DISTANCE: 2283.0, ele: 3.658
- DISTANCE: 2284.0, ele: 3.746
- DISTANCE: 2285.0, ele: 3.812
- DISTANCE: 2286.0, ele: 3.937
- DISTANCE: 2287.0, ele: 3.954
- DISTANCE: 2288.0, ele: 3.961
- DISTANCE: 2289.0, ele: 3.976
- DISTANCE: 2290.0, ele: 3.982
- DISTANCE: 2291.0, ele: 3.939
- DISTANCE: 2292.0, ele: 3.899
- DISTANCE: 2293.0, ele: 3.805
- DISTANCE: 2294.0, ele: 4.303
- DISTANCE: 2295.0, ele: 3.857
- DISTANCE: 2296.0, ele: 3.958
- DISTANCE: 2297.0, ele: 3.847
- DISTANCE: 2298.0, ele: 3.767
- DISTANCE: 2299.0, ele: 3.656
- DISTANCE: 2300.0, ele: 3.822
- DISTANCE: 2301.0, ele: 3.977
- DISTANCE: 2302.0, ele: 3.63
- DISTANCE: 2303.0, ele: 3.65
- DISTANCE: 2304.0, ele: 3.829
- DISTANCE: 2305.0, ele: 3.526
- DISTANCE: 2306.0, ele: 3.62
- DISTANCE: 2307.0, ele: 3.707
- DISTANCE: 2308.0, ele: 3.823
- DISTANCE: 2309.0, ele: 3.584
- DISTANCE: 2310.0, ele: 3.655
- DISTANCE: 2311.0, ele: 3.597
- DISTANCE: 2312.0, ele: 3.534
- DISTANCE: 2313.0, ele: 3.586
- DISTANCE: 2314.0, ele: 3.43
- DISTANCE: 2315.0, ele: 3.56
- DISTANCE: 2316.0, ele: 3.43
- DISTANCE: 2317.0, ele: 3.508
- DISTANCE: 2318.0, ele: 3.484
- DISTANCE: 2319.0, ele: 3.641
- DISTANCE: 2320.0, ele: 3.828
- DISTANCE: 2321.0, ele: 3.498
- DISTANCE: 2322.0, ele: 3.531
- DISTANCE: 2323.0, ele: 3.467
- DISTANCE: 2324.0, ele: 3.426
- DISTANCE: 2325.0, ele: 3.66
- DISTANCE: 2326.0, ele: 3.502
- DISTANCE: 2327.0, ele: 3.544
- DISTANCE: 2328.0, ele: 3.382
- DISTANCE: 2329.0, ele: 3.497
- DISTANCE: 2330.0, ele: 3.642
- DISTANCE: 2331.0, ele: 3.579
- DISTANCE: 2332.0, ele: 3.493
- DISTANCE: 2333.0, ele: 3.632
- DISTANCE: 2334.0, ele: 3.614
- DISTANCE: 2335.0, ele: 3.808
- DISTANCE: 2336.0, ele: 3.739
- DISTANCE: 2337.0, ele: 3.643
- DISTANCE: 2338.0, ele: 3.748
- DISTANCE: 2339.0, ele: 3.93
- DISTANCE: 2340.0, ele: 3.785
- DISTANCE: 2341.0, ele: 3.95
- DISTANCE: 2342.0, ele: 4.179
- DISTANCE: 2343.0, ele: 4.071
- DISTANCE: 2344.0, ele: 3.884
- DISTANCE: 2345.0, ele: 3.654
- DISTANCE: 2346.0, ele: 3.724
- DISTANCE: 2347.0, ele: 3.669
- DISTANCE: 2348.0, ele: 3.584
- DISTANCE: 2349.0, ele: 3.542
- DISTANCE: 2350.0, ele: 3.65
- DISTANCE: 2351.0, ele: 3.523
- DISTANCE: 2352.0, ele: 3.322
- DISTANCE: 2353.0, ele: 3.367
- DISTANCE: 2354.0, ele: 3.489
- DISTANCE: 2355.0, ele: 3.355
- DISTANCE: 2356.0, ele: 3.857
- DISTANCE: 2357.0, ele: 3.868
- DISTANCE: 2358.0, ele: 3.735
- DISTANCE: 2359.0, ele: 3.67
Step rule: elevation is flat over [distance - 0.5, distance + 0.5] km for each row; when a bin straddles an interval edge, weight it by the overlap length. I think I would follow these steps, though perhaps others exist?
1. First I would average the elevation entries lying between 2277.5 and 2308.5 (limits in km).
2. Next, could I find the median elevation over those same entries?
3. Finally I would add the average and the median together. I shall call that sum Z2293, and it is 7.59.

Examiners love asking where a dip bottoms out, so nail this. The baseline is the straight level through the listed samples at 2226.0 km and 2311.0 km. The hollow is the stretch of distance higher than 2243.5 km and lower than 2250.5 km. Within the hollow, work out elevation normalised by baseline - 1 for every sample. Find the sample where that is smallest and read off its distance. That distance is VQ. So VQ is 2249.0 km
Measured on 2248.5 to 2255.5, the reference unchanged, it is 2254.0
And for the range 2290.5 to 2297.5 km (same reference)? 2293.0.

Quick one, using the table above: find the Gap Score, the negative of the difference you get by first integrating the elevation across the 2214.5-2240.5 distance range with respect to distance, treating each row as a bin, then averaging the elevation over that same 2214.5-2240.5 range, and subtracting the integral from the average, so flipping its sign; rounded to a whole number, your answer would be 89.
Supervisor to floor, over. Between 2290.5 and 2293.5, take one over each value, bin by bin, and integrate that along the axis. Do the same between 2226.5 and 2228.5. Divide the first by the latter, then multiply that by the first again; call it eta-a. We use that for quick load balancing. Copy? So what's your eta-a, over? 1.1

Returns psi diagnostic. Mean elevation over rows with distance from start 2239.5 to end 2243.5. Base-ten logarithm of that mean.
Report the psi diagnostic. 0.573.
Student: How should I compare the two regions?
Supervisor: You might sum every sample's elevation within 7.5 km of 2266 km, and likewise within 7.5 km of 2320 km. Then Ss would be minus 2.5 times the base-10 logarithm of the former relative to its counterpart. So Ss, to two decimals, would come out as -0.03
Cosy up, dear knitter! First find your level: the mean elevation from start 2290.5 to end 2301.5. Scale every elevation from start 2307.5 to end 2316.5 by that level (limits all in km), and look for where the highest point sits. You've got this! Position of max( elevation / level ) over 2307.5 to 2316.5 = 2308.0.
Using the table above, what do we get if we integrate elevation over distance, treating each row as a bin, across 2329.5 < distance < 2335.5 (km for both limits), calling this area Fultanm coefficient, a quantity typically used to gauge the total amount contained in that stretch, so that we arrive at 21.8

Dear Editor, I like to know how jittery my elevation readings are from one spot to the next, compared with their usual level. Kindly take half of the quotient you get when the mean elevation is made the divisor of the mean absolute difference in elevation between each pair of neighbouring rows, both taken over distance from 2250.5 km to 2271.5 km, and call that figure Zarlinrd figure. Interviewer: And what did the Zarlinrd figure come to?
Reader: 0.0161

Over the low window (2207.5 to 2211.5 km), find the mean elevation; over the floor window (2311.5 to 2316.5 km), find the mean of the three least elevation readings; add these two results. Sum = 6.77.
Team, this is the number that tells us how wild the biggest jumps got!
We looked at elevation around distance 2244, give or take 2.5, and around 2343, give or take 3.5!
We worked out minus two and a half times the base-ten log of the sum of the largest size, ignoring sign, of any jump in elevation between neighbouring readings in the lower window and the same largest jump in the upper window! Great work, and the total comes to 0.6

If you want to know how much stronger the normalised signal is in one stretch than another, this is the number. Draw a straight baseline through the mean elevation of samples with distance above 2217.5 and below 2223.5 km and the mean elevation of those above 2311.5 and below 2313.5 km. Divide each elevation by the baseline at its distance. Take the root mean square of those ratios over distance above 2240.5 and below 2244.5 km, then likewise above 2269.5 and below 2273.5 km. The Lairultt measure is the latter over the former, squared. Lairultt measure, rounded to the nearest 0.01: 0.81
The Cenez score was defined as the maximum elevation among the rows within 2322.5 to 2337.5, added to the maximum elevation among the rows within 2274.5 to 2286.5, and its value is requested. 7.7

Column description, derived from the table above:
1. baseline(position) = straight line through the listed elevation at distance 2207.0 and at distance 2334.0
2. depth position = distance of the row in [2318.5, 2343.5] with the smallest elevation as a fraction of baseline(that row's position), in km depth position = 2328.0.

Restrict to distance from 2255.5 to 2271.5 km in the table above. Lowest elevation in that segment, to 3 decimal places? 3.316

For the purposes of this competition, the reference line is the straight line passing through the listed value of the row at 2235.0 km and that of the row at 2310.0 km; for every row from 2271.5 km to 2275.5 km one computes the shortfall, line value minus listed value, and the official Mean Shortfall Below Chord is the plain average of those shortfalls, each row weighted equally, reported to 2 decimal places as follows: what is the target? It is 0.13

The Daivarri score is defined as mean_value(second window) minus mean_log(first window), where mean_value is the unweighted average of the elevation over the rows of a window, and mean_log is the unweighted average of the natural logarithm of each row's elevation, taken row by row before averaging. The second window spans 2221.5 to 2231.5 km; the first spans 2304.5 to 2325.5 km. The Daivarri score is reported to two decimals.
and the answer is 2.37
